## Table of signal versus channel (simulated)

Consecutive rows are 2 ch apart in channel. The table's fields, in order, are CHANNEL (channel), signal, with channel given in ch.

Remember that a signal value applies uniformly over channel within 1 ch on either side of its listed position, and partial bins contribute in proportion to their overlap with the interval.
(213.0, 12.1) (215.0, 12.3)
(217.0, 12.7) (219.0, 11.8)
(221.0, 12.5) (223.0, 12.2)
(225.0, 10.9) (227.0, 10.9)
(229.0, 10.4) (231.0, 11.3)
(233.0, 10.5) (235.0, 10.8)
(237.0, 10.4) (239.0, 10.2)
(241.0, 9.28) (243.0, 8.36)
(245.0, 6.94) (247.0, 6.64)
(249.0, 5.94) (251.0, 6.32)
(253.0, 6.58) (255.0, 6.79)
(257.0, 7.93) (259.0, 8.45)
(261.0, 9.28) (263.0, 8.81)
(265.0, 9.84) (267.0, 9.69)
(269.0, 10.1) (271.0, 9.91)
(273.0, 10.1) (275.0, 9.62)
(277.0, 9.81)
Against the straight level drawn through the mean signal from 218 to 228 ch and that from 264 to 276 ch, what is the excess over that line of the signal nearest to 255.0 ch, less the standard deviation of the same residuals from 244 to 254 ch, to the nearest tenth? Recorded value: -4.0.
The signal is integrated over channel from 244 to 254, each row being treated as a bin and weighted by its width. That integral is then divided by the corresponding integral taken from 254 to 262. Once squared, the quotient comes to 1.0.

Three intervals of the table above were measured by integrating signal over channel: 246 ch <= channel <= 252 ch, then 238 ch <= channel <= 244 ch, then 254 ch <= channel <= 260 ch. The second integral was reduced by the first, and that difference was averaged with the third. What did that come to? 32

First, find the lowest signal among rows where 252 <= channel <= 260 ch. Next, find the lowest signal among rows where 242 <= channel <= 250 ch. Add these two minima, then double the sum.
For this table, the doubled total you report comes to 25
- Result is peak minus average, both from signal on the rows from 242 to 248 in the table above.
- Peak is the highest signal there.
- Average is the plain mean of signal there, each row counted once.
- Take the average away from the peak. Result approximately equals 1.0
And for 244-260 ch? 1.5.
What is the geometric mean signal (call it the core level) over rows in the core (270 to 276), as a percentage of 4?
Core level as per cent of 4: 247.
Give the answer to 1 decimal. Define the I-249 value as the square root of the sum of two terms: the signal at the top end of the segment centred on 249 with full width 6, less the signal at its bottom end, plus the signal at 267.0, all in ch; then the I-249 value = 3.1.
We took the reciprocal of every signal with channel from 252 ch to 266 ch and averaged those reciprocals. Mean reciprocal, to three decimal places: 0.124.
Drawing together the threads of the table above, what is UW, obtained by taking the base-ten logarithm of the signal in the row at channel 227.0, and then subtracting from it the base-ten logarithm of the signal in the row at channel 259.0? 0.11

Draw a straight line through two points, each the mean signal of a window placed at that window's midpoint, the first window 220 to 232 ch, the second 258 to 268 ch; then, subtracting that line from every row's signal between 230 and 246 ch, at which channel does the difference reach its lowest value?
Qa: 245.0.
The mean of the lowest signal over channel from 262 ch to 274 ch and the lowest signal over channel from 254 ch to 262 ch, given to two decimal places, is 7.80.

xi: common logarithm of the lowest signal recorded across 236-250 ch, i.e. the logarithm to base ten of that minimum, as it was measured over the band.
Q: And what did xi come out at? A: 0.77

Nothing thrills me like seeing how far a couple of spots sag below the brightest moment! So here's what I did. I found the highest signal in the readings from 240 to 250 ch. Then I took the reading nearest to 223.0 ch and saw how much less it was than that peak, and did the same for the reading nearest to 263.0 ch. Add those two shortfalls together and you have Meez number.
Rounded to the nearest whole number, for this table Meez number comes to -2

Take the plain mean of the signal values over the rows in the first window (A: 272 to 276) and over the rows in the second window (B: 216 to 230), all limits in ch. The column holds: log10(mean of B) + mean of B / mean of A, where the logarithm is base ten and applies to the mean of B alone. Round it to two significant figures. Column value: 2.2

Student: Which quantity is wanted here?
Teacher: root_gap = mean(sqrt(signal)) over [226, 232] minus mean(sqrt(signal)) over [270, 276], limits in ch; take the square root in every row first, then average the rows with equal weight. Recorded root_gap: 0.2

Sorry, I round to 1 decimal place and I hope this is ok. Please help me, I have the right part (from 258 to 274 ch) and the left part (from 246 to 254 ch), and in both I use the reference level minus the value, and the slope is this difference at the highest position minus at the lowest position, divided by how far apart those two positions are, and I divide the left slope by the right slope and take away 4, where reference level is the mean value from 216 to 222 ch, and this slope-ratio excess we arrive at -4.1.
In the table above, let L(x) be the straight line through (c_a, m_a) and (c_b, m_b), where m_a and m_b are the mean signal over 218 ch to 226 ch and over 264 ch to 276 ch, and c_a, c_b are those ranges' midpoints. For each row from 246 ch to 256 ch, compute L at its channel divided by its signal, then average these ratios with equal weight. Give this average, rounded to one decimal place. 1.7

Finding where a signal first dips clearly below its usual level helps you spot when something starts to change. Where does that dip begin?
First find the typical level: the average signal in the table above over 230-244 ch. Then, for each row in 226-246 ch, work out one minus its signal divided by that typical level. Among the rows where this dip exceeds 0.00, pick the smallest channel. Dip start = 241.0 ch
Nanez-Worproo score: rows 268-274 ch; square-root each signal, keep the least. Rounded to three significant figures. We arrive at 3.15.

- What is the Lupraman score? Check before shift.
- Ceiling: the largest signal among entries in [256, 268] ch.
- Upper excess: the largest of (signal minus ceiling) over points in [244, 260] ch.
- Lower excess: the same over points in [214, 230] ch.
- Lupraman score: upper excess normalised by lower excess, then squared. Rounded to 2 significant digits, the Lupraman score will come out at 0.24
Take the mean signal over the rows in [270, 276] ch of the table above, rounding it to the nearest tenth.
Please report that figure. 9.9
